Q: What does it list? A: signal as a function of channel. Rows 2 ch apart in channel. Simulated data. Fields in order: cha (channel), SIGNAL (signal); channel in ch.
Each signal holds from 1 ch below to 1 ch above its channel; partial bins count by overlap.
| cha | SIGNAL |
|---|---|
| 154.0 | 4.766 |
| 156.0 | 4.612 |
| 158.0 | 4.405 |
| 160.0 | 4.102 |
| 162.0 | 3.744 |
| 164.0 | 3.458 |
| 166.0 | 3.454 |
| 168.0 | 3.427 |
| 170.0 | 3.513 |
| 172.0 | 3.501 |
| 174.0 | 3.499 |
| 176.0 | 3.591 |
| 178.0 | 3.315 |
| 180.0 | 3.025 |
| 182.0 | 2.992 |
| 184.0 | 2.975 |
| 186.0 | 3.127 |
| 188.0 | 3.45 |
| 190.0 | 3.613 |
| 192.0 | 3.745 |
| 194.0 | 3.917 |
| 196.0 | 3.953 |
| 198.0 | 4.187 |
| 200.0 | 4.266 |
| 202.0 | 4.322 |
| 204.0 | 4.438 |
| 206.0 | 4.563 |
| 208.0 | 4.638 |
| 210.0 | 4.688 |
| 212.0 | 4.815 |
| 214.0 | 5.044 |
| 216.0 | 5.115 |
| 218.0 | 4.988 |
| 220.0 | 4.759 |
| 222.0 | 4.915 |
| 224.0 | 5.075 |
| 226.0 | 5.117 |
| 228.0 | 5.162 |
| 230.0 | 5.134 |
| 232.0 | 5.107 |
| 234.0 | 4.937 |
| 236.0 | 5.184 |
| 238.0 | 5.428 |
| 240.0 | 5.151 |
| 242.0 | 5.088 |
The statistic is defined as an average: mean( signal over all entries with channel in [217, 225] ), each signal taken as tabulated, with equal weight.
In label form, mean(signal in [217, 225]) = 4.93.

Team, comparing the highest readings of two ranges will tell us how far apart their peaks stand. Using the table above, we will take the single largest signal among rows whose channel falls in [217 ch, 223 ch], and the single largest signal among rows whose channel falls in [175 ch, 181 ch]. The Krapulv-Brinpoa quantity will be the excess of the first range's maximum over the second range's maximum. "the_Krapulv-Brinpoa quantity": 1.4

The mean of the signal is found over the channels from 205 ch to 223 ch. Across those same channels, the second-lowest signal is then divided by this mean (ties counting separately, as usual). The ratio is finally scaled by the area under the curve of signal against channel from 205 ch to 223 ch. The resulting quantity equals 83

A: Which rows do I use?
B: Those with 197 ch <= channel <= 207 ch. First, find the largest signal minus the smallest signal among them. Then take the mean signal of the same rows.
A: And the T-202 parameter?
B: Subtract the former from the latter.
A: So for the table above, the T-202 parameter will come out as 4.0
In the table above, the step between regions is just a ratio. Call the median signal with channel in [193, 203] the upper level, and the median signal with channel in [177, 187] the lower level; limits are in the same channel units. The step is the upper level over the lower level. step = 1.38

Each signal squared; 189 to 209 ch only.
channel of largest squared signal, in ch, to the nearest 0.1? 208.0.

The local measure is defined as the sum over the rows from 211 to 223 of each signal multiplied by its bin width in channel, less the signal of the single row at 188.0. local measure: 56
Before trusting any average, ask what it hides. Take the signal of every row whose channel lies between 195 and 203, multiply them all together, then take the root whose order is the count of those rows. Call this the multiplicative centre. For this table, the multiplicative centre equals 4.2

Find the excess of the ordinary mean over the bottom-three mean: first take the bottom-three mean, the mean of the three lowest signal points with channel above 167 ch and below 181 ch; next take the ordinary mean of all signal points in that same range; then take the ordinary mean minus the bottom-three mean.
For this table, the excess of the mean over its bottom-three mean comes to 0.15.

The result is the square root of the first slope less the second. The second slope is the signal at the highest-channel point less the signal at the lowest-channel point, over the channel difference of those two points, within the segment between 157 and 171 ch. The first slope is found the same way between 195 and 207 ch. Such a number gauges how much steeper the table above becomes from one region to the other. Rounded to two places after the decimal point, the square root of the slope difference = 0.37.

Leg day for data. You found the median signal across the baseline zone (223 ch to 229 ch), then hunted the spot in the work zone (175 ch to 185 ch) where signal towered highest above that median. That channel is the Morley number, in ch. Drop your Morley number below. 176.0 ch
